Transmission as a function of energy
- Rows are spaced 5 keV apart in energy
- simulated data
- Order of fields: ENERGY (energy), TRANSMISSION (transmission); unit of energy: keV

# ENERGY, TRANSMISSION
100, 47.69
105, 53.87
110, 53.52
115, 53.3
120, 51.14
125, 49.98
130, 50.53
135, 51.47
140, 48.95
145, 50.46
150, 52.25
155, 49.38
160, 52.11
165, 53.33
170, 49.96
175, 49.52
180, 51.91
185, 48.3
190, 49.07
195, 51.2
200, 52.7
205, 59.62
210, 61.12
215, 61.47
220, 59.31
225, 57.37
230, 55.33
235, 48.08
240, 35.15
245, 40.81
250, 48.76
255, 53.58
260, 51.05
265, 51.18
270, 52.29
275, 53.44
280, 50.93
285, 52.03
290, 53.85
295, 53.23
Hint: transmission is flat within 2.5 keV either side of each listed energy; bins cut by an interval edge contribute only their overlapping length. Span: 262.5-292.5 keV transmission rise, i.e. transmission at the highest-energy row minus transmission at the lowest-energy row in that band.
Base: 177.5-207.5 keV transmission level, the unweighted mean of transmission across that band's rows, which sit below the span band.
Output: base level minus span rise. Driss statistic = 49.5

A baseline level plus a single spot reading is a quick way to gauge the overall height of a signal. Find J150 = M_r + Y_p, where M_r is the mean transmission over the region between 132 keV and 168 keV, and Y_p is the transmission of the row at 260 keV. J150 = 102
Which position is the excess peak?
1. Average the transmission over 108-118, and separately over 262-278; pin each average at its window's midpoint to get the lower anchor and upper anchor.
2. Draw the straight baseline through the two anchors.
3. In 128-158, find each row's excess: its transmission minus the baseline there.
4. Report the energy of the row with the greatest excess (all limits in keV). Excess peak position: 150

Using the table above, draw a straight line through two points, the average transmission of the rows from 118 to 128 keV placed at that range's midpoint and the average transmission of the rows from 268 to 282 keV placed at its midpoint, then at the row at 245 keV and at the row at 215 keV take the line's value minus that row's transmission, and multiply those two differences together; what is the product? -110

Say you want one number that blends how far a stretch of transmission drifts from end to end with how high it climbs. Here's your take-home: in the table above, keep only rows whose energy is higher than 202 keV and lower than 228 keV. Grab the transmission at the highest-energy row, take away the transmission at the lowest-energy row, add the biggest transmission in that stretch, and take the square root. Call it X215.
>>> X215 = 7.70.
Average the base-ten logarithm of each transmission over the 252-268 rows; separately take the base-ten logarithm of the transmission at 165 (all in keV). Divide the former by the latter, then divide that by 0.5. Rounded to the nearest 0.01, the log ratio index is 1.99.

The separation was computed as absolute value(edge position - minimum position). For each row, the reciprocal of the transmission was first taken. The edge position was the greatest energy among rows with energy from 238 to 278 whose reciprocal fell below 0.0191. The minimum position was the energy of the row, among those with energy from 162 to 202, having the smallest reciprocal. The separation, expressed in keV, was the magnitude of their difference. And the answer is 110 keV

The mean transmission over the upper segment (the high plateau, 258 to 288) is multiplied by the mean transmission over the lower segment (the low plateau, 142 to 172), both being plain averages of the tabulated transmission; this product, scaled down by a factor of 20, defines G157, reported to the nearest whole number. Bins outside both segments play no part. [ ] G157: 133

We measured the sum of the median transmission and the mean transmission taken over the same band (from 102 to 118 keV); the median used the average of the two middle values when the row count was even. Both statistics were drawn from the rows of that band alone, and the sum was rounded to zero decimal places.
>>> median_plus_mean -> 107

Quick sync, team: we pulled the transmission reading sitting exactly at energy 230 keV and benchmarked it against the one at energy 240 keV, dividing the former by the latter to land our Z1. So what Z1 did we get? 1.57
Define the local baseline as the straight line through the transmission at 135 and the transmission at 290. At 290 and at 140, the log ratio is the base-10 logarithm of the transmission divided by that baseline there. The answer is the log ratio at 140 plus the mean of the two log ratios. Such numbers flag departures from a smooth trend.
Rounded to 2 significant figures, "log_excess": -0.034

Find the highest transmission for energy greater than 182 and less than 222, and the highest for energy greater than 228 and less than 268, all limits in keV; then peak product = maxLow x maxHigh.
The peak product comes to 3401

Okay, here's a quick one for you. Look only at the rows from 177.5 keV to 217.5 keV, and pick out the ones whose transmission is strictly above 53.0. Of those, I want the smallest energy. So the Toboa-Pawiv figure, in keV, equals 205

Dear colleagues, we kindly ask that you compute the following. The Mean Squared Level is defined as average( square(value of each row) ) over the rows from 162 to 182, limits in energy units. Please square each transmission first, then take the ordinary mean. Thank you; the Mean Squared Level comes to 2622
